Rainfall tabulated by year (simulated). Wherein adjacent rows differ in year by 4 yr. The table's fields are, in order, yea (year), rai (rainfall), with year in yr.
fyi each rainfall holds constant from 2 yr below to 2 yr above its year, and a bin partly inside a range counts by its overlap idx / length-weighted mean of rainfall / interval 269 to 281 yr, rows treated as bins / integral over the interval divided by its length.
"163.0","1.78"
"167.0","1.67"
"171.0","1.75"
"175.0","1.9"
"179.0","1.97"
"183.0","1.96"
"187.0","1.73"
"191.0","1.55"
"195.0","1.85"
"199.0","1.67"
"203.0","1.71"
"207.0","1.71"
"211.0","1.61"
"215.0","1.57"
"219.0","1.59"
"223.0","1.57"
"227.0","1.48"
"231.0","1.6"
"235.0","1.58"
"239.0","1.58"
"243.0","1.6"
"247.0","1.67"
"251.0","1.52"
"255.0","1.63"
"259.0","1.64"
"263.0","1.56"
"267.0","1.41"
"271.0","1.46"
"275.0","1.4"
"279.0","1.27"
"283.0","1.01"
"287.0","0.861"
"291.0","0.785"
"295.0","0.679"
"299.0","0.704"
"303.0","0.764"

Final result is 1.38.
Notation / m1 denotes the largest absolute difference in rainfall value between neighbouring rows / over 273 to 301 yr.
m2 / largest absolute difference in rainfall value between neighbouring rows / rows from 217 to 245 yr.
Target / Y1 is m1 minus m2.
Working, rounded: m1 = 0.26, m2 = 0.12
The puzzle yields 0.14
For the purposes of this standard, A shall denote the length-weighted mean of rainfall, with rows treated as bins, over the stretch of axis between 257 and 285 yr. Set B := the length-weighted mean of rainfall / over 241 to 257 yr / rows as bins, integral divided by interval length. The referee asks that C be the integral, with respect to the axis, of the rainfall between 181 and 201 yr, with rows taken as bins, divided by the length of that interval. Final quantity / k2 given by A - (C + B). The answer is -1.96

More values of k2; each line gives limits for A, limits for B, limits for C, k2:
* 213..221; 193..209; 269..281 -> -1.53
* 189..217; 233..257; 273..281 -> -1.26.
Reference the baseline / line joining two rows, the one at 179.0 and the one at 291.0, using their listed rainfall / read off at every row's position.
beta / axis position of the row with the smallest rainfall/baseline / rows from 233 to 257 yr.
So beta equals 235.0 yr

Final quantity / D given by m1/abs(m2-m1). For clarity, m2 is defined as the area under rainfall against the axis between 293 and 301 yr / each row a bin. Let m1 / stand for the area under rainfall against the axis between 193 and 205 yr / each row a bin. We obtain 1.4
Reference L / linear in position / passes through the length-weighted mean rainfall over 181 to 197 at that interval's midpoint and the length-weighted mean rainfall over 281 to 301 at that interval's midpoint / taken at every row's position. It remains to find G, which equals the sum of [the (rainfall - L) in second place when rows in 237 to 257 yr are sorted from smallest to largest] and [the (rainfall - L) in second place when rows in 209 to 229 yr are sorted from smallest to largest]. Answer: 0.4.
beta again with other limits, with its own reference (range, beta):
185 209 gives 191.0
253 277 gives 267.0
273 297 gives 295.0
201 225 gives 211.0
